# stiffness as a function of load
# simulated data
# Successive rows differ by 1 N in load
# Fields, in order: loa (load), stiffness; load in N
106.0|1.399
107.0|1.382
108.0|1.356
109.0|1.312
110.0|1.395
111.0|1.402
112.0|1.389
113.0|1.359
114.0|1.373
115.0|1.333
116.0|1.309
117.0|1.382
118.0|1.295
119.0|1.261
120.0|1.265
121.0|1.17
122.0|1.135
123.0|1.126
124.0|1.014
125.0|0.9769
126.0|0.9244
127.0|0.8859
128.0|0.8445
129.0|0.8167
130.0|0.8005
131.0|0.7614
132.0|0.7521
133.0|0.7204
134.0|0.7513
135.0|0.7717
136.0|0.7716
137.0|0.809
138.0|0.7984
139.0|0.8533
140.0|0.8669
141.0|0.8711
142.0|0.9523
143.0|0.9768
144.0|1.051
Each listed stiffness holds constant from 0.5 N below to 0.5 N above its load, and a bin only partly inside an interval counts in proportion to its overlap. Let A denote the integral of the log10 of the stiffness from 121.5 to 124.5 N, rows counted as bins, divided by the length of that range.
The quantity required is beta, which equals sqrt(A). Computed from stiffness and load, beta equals 0.19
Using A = 0.04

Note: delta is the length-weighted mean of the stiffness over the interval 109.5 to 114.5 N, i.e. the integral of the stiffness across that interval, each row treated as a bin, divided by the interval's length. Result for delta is 1.38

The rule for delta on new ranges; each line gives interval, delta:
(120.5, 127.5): 1.03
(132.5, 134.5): 0.74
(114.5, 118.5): 1.33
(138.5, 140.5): 0.86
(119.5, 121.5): 1.22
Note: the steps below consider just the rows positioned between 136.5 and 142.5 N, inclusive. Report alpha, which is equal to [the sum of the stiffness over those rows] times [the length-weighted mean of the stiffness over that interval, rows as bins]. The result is 4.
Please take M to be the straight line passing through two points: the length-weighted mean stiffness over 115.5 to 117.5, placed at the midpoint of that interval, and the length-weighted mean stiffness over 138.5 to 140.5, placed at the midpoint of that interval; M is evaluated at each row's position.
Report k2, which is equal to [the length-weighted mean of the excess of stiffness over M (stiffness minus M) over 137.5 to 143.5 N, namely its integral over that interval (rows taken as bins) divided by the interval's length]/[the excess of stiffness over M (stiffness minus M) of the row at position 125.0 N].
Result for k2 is -0.3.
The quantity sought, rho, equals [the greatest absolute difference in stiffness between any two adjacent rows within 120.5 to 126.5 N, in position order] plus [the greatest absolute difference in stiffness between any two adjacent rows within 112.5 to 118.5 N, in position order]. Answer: 0.199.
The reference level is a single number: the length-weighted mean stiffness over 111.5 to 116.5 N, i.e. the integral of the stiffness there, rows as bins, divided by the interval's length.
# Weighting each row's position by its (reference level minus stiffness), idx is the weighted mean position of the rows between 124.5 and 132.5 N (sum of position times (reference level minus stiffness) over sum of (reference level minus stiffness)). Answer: 128.8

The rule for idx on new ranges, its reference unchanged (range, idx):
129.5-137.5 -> 133.5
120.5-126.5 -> 124.0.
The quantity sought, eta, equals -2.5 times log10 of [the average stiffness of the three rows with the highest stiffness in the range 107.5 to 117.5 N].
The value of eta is -0.4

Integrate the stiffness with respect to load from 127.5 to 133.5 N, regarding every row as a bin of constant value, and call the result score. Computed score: 4.7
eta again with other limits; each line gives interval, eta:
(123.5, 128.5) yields 0.0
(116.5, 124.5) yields -0.3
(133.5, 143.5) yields 0.1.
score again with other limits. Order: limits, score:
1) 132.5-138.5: 4.6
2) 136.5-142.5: 5.2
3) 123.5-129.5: 5.5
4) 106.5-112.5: 8.2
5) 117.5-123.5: 7.3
